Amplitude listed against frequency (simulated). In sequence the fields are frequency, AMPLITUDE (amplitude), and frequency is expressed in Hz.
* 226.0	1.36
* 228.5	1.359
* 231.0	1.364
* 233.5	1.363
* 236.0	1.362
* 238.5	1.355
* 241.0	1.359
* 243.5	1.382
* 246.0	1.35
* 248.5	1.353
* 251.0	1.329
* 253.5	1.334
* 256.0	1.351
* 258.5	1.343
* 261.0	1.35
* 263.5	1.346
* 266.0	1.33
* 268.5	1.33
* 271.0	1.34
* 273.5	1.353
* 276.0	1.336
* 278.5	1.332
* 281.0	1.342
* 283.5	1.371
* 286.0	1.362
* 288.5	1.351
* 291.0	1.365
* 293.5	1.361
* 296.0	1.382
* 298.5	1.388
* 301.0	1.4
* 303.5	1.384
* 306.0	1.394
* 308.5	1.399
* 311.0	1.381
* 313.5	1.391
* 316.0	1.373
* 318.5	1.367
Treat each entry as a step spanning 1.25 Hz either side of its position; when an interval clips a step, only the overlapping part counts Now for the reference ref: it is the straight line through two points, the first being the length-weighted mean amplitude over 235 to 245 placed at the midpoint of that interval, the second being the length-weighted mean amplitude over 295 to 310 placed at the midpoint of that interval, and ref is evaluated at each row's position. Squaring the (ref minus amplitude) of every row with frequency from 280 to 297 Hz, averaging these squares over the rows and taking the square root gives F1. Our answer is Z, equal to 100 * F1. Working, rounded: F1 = 0.026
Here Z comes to 2.6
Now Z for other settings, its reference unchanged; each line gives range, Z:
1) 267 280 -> 4.1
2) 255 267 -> 3.1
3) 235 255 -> 2.2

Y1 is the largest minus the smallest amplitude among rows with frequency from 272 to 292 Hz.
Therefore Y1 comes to 0.04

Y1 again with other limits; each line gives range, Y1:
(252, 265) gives 0.02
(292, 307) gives 0.04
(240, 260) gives 0.05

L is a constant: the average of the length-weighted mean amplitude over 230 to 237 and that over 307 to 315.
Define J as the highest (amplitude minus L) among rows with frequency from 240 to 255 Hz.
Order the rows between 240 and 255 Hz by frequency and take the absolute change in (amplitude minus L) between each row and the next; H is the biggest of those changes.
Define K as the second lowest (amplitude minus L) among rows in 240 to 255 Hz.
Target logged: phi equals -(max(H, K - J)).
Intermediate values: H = 0.032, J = 0.006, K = -0.04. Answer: -0.032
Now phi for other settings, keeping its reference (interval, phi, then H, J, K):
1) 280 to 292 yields -0.029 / 0.029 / -0.005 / -0.03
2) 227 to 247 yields -0.032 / 0.032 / 0.006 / -0.02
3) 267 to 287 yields -0.029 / 0.029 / -0.005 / -0.04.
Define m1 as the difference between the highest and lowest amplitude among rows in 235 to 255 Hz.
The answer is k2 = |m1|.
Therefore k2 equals 0.053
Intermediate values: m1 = 0.053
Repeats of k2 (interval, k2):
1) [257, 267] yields 0.020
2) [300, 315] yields 0.019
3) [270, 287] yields 0.039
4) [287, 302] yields 0.049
